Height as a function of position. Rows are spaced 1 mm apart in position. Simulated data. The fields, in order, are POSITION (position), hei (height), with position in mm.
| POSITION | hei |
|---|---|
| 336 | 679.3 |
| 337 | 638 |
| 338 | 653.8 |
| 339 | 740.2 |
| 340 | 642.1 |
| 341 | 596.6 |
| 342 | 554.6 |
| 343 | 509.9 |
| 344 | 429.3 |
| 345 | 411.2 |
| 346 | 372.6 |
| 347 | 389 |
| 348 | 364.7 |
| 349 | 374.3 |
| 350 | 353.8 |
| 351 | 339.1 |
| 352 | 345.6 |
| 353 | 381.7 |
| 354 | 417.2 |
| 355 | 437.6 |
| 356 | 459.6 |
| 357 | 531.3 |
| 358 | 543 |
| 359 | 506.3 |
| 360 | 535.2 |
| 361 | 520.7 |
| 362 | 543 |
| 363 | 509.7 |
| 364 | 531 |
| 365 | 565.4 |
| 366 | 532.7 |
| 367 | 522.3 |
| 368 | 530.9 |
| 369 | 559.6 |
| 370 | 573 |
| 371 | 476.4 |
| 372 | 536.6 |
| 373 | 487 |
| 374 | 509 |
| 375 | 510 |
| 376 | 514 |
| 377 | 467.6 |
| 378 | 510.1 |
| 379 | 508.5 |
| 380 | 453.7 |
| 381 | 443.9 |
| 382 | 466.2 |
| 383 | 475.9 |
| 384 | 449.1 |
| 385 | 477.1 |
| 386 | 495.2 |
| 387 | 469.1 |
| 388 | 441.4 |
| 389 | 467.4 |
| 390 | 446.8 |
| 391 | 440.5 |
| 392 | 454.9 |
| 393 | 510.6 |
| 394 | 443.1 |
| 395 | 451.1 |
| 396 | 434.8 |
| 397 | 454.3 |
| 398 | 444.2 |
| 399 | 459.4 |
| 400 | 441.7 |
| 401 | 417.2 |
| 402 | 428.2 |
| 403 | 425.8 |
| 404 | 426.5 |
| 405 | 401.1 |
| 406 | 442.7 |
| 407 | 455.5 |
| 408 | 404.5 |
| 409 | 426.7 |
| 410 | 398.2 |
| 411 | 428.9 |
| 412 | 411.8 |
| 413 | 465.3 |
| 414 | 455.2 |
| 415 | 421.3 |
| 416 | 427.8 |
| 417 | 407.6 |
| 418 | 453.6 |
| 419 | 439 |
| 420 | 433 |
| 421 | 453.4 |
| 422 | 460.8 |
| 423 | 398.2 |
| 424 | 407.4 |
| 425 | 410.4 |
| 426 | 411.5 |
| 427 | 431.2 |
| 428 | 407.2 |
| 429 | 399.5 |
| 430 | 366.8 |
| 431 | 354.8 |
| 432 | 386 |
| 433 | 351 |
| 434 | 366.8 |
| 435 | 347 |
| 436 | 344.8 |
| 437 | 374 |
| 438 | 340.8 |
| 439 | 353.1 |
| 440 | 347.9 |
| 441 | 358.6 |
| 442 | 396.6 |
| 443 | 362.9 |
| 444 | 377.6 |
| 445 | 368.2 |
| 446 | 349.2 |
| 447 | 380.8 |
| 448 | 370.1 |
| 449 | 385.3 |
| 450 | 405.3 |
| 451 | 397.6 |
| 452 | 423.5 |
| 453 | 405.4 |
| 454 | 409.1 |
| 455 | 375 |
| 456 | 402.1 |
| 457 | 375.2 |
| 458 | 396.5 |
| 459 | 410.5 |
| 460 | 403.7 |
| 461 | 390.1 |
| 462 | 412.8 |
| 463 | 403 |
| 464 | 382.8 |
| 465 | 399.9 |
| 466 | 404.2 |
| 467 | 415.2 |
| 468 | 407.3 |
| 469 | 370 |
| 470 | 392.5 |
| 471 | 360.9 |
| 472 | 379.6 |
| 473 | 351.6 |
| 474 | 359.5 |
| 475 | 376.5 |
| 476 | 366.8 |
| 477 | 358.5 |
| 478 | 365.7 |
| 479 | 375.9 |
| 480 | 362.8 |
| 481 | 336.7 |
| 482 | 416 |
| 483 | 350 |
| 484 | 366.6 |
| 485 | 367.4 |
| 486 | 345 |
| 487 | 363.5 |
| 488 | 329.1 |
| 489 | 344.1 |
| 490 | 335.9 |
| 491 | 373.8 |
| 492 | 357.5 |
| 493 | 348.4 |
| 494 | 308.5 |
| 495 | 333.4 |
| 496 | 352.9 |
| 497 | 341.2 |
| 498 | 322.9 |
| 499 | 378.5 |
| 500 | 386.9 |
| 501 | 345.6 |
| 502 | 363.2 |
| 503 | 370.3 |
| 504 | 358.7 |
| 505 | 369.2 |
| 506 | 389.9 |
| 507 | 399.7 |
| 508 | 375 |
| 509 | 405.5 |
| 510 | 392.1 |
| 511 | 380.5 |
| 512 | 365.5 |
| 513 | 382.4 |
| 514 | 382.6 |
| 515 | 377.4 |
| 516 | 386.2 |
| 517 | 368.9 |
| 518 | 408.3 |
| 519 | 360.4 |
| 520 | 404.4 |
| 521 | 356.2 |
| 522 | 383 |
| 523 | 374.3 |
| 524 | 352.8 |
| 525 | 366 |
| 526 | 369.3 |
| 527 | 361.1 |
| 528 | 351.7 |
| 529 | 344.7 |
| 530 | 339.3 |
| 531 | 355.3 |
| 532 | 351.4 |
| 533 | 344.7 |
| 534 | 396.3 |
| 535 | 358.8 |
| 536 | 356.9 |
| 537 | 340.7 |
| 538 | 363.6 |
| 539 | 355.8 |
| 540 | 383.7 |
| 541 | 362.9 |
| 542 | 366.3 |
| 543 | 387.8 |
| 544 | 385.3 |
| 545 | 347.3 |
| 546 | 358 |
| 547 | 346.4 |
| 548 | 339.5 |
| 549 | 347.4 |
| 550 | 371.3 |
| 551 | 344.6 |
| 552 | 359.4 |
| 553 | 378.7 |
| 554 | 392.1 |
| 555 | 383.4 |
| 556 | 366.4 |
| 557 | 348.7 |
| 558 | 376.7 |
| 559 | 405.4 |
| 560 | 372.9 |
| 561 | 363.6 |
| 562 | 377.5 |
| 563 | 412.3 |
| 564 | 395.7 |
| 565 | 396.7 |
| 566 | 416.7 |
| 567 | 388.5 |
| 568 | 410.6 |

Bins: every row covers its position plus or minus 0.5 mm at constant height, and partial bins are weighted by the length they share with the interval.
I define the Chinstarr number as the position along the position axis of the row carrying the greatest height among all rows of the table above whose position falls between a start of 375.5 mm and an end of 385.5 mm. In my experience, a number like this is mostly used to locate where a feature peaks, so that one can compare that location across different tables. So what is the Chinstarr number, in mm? 376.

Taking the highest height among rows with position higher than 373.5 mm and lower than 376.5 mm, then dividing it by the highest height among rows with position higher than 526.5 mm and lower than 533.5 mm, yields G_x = 1.42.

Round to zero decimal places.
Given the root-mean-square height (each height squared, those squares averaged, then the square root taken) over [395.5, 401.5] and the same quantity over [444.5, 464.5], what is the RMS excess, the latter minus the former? -49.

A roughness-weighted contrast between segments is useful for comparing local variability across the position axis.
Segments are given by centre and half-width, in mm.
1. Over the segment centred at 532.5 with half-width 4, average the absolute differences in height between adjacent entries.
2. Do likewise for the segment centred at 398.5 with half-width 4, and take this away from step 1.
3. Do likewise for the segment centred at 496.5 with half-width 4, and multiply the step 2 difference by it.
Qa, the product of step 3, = 32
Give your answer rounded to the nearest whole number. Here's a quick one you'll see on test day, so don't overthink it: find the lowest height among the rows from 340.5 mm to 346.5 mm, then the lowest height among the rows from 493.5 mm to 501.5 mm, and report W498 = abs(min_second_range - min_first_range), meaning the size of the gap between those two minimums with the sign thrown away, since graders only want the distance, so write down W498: 64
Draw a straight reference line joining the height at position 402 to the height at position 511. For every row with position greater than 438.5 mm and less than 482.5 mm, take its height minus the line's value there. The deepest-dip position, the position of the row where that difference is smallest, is 440 mm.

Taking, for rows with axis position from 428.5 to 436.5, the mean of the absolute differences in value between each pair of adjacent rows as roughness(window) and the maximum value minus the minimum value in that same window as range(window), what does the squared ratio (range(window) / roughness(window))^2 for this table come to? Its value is 7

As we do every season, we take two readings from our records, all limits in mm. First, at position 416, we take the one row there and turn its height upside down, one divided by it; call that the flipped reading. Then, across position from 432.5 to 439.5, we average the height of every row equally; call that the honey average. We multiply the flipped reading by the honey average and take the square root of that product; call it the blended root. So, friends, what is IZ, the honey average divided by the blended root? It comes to 389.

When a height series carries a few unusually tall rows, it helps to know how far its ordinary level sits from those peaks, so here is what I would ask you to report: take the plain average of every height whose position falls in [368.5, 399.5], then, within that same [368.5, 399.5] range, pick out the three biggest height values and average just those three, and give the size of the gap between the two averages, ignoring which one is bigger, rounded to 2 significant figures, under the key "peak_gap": 78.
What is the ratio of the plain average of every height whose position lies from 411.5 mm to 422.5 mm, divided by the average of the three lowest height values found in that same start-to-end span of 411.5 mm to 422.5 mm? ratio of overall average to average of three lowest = 1.06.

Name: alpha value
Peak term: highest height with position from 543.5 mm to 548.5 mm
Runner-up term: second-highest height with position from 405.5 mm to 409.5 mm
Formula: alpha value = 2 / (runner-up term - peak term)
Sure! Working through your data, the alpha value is 0.03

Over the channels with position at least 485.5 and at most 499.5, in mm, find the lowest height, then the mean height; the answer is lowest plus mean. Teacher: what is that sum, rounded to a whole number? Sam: 654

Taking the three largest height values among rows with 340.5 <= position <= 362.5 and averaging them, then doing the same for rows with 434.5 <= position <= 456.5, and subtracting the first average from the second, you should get -152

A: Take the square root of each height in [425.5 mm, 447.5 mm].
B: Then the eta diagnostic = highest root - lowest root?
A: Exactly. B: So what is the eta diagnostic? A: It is 2.30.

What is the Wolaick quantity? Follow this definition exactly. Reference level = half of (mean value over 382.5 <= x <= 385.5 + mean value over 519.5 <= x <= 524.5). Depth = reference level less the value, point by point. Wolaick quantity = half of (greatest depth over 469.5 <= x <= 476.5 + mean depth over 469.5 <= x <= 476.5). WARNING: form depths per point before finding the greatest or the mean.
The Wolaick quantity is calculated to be 60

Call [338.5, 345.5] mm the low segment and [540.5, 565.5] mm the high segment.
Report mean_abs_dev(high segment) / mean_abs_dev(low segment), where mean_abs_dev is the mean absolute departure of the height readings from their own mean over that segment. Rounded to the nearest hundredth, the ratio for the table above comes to 0.18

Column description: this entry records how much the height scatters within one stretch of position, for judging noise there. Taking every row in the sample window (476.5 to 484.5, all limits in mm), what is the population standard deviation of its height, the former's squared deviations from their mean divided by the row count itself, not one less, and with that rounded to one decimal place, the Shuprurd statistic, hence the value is 21.7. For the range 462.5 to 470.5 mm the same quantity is 13.6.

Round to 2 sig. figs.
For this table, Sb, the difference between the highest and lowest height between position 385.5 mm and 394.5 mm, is 70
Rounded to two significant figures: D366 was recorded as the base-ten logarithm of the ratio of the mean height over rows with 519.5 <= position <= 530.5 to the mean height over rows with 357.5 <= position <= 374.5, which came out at -0.16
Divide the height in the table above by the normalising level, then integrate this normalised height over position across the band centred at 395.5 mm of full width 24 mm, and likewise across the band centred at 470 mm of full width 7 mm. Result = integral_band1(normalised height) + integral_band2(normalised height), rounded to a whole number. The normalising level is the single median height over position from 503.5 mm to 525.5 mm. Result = 36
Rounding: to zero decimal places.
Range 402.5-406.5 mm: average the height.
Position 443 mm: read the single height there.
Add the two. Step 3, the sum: 787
